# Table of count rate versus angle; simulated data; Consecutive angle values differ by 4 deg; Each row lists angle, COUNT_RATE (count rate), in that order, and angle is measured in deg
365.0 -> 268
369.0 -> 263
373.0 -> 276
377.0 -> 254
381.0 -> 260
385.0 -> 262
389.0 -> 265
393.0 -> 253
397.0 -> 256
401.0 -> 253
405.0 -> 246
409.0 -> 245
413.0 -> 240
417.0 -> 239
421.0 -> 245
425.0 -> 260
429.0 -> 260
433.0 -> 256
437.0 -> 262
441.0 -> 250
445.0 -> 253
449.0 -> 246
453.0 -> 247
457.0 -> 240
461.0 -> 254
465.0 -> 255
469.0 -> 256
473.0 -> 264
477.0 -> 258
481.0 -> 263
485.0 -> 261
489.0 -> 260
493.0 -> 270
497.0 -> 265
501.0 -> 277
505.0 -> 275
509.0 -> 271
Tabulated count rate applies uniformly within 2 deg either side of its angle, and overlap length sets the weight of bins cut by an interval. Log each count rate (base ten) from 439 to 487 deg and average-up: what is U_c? 2.40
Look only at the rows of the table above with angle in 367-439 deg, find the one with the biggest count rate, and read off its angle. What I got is 373.0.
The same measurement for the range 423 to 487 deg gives 473.0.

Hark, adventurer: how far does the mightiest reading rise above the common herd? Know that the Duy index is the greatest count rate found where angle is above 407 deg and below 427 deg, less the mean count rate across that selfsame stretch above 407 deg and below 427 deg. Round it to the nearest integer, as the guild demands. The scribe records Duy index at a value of 14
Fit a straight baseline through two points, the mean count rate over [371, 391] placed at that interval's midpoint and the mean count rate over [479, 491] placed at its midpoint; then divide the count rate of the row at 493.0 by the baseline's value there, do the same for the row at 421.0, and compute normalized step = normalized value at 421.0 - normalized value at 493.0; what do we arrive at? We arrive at -0.10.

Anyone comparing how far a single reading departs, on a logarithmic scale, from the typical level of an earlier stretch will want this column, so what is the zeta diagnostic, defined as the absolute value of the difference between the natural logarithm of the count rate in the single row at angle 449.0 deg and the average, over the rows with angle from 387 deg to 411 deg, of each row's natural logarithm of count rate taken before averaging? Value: 0.028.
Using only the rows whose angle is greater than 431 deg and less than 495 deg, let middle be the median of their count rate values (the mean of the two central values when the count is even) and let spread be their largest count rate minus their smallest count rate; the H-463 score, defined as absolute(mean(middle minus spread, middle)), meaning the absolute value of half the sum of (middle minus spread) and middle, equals 241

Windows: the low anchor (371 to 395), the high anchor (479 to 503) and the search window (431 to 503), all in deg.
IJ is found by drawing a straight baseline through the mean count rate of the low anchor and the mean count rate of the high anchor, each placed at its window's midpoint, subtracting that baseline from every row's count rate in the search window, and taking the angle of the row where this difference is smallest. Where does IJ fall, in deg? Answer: 457.0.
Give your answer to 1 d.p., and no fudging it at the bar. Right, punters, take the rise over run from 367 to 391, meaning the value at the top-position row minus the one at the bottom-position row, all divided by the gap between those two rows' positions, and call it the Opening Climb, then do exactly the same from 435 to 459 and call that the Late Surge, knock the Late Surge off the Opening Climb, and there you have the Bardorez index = 1.2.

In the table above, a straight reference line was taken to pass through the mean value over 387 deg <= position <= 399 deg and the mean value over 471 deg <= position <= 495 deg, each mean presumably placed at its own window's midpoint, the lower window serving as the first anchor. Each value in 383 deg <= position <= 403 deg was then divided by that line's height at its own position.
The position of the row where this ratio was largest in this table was 389.0 deg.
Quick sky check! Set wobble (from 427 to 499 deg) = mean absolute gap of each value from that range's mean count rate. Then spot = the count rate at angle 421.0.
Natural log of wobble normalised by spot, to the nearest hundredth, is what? -3.73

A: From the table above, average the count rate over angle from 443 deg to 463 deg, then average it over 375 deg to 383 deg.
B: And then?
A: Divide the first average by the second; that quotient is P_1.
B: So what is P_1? 0.965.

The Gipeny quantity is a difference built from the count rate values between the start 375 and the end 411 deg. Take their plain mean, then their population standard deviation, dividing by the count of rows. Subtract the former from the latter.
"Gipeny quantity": -249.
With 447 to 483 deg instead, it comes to -246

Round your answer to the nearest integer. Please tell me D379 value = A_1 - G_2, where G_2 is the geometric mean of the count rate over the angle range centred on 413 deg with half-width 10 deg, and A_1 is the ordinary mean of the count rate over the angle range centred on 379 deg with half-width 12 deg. 20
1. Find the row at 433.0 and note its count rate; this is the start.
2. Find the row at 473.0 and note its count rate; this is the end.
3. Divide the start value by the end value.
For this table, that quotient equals 0.970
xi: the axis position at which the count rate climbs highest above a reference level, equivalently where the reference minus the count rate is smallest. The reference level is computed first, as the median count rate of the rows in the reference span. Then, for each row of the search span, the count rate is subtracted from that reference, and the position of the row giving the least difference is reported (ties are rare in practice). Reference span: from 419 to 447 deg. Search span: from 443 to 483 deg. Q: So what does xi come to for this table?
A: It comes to 473.0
